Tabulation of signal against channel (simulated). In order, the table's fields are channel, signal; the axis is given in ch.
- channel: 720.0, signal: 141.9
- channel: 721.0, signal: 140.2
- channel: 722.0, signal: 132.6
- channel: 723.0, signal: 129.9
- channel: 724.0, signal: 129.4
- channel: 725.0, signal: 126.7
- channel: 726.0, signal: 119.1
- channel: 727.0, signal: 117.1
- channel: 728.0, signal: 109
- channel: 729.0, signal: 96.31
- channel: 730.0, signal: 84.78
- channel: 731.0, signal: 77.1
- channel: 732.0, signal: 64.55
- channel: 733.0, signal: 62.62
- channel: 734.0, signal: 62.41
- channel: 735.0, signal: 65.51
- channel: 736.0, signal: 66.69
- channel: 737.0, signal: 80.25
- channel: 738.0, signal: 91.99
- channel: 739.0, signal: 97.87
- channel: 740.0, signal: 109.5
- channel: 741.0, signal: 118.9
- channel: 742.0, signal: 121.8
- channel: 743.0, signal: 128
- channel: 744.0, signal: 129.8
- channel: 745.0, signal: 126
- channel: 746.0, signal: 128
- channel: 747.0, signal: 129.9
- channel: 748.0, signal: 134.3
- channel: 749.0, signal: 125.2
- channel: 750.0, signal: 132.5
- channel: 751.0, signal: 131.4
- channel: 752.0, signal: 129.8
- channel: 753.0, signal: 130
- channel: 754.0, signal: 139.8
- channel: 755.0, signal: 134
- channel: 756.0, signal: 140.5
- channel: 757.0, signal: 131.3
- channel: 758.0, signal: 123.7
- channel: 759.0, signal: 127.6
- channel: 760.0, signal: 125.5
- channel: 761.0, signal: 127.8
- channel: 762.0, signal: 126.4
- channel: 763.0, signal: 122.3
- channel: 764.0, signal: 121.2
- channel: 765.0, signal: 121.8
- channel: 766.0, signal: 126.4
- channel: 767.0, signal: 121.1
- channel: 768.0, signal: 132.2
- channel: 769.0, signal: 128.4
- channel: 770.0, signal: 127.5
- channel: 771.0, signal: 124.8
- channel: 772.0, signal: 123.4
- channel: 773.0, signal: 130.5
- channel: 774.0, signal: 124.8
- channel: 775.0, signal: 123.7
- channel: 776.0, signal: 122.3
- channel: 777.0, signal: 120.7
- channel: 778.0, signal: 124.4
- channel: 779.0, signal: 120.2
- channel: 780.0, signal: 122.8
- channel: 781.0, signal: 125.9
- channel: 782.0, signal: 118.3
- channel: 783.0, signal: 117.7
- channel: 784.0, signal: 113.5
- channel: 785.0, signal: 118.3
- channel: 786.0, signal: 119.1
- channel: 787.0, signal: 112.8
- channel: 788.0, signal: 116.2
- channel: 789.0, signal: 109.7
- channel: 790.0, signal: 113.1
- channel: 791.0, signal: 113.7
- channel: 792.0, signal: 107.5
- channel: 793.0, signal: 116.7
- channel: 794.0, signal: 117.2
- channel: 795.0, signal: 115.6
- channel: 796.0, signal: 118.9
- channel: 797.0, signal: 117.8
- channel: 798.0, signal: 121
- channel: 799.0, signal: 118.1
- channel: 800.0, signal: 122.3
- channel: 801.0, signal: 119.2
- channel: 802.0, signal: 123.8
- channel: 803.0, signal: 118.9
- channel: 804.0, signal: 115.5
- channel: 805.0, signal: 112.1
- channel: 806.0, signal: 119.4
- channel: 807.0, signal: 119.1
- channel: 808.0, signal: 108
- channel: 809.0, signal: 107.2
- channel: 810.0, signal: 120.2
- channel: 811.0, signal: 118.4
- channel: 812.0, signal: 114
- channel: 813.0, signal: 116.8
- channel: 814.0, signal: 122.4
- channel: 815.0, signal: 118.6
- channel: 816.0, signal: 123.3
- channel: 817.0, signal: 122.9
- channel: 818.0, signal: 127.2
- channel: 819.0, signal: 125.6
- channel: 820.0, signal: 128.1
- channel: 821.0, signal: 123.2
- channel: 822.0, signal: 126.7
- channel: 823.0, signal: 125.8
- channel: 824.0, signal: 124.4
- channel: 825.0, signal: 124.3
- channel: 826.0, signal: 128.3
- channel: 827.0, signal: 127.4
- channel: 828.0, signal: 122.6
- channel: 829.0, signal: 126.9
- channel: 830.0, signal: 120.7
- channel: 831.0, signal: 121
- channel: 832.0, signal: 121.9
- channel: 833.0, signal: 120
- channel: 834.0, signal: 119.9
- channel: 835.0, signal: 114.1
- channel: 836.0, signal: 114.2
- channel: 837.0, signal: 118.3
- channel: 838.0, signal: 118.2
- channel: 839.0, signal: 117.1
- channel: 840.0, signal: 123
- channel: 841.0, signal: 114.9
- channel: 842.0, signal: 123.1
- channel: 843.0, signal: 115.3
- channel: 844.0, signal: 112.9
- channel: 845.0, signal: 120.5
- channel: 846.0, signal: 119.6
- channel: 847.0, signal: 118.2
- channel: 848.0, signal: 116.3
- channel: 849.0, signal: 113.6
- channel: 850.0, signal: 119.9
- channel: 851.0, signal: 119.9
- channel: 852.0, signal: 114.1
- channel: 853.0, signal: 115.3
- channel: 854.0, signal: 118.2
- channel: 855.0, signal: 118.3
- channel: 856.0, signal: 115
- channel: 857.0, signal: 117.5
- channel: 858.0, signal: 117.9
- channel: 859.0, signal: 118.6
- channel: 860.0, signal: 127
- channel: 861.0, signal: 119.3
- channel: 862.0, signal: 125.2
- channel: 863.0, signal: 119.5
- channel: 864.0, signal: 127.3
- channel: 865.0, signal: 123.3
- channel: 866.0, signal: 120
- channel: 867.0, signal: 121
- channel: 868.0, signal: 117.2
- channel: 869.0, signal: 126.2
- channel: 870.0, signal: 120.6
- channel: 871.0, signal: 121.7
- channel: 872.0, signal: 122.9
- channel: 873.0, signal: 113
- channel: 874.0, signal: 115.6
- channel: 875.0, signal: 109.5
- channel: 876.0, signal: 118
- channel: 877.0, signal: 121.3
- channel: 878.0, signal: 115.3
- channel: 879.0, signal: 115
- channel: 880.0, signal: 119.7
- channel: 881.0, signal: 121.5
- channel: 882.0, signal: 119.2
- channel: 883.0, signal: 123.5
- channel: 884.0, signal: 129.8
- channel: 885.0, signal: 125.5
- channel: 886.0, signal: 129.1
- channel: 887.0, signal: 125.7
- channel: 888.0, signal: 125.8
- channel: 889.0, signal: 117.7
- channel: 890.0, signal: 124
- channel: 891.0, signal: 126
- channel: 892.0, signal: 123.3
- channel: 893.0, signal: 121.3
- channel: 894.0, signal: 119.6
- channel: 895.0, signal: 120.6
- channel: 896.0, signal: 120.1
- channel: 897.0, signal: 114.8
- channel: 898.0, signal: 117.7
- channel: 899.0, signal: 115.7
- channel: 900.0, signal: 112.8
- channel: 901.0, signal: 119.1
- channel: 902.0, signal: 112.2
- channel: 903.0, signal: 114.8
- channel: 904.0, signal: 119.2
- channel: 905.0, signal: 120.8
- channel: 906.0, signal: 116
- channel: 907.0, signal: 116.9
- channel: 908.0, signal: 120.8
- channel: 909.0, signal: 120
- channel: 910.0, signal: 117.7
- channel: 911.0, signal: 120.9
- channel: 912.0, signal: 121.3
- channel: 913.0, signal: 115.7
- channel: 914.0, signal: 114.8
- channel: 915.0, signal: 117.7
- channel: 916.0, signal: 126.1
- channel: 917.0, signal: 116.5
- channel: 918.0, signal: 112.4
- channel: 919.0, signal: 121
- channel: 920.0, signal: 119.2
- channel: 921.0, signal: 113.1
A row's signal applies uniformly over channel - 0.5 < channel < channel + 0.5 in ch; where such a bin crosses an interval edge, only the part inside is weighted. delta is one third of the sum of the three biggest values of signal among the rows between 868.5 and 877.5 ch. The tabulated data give 124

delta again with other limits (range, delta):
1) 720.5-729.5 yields 134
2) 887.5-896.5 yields 125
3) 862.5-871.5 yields 126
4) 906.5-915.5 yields 121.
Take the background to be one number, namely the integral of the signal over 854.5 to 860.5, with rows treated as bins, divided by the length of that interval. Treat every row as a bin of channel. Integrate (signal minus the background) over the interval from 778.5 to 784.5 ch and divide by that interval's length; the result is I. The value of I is 0.7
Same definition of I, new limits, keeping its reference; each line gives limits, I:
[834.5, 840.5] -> -1.6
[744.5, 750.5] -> 10.3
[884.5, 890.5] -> 5.6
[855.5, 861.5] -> 0.2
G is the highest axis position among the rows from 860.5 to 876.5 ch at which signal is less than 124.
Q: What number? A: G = 876.0 ch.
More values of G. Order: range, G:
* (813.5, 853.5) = 853.0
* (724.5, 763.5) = 763.0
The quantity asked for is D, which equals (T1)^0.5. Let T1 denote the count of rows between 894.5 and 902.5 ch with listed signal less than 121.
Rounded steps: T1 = 8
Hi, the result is 2.8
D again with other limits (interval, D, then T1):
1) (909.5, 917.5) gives 2.4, 6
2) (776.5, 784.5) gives 2.2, 5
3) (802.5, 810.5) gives 2.8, 8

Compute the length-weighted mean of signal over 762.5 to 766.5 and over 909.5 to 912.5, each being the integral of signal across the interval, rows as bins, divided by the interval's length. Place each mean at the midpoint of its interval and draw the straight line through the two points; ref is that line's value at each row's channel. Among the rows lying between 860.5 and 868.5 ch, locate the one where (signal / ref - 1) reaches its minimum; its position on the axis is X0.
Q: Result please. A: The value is 868.0 ch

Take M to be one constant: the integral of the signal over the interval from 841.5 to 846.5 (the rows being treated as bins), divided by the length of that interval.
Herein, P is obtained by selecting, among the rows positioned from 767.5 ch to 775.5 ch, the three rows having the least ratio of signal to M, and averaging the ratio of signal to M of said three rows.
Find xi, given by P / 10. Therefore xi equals 0.105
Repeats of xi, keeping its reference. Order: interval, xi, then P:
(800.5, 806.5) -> 0.098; 0.98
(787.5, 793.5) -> 0.093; 0.93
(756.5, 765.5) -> 0.103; 1.03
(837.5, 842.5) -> 0.099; 0.99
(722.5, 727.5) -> 0.102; 1.02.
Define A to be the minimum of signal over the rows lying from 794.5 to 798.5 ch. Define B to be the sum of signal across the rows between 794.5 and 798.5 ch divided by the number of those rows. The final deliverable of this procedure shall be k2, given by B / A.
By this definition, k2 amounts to 1.024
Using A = 115.6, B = 118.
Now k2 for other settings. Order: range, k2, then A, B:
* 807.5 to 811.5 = 1.058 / 107.2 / 113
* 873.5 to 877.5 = 1.060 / 109.5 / 116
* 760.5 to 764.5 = 1.027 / 121.2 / 124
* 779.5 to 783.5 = 1.030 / 117.7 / 121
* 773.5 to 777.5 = 1.018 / 120.7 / 123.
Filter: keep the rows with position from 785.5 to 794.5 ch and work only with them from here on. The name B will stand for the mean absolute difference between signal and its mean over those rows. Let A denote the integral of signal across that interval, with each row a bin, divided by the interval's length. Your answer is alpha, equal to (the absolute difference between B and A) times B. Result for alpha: 326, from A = 114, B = 2.93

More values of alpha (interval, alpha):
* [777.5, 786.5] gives 344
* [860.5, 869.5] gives 359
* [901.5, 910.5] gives 269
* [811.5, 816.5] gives 355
